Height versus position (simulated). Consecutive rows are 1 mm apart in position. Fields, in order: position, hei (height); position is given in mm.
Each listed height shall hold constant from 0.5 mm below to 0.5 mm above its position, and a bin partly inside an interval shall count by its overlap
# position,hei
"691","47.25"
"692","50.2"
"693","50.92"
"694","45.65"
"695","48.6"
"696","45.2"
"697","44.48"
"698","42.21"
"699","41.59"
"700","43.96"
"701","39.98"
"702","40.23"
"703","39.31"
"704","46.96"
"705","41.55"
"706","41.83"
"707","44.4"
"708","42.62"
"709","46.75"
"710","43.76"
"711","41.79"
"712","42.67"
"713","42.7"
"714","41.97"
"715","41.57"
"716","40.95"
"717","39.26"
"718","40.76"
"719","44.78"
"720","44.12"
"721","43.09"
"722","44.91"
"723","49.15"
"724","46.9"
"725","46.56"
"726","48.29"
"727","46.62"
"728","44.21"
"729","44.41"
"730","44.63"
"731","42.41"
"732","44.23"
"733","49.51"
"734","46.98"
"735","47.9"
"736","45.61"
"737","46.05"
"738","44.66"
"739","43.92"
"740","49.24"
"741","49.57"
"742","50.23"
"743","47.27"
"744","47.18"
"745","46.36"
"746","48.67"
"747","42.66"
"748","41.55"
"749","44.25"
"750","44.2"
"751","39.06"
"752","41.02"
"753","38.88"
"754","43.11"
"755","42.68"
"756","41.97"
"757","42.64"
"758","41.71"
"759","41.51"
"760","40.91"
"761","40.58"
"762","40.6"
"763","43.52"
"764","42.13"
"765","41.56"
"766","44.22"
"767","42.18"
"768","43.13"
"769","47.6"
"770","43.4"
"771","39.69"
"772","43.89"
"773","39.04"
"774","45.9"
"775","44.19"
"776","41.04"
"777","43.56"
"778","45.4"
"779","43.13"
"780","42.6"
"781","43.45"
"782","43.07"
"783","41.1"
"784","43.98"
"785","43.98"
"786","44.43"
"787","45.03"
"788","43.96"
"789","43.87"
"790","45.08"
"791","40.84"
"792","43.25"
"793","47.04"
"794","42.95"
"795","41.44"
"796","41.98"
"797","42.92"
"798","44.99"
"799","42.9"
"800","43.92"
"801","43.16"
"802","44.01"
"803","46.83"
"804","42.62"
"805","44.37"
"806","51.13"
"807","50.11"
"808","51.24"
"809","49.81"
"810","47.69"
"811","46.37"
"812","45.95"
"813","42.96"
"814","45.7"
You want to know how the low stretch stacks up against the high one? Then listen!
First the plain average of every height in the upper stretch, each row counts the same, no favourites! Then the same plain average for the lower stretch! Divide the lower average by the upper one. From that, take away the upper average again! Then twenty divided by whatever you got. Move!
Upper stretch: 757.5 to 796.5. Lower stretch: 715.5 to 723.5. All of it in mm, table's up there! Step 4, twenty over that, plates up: -0.476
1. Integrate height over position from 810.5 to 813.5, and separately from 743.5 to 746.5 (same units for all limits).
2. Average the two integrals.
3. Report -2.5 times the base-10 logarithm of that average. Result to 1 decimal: -5.4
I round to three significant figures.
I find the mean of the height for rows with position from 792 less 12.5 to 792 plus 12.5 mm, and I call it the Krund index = 43.6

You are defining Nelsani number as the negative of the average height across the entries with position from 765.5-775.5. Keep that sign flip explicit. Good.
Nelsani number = -43.3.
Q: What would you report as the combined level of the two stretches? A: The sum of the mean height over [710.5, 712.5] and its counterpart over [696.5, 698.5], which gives 86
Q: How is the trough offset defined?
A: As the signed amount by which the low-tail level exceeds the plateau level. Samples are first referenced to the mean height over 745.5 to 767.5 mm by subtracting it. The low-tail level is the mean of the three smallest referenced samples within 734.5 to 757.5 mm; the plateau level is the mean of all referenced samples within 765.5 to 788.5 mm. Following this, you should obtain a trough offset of -3.7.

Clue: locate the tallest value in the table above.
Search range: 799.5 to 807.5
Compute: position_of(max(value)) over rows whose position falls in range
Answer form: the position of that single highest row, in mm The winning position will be 806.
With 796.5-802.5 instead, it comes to 798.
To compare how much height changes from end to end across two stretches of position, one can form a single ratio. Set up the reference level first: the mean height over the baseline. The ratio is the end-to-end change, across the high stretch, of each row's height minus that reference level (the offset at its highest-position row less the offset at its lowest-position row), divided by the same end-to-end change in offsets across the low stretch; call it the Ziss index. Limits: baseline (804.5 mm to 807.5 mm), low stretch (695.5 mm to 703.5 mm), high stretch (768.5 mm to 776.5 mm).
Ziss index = 1.1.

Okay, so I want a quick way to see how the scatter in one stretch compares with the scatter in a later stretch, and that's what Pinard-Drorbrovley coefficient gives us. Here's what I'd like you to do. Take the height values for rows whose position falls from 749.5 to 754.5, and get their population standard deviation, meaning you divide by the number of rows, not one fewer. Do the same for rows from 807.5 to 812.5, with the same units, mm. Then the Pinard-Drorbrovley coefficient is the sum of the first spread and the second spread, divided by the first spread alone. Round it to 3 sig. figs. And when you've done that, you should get 1.95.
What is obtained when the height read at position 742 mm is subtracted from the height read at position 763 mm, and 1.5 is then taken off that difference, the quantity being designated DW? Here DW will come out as -8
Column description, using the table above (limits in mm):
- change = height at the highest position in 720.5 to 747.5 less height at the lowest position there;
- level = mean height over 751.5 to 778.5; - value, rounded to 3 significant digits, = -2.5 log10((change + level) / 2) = -3.31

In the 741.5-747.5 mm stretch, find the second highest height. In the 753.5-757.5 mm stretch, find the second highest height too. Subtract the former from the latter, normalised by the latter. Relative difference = -0.14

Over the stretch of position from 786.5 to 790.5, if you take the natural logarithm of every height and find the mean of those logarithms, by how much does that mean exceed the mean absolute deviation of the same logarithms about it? 3.78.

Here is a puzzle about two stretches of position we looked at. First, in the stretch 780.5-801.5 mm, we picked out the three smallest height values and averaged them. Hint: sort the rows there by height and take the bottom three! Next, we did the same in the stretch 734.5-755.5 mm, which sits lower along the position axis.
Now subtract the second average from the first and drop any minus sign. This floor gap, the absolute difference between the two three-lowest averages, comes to 1.5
